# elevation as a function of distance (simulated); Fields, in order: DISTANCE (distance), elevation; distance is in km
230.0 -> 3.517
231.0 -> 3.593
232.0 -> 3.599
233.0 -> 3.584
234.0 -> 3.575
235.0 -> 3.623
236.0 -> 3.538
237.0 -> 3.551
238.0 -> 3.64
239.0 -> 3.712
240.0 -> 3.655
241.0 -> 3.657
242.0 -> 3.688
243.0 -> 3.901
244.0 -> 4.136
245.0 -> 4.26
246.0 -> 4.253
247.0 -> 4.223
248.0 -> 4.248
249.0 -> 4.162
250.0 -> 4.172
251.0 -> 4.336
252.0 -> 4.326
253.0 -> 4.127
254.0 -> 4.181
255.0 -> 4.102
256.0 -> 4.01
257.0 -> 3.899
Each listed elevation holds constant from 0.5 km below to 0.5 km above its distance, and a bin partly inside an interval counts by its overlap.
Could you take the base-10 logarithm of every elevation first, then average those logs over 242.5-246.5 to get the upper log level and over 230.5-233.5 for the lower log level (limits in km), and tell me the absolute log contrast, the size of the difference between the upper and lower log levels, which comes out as 0.061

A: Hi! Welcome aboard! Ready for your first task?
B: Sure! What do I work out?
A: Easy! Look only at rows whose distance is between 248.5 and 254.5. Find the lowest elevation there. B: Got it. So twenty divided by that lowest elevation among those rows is 4.8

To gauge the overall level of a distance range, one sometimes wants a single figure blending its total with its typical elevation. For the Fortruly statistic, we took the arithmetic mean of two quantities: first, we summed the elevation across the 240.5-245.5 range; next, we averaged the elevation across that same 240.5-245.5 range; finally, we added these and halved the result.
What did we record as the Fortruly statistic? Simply 11.8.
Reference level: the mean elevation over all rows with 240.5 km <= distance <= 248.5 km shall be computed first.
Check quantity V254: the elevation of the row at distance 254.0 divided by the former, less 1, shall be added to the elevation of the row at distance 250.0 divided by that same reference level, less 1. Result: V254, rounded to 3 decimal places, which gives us 0.065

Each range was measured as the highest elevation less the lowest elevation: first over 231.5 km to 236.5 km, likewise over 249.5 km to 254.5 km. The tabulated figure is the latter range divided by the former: 2.5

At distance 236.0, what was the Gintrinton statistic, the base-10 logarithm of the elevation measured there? 0.55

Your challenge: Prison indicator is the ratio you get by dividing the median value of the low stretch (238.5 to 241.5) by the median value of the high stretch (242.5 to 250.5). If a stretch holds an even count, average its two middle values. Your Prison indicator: 0.87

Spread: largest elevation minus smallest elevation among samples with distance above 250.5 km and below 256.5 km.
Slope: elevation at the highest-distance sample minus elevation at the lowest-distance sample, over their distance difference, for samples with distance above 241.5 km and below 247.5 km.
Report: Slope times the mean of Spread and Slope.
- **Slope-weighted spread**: 0.023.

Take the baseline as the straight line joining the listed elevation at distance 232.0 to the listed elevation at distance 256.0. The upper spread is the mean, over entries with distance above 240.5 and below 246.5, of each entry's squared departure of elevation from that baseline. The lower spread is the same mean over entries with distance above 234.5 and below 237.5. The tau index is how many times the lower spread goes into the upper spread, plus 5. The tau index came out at 12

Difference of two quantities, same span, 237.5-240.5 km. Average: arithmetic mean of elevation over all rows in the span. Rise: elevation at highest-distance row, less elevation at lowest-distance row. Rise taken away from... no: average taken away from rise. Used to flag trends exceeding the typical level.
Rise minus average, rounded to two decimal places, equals -3.65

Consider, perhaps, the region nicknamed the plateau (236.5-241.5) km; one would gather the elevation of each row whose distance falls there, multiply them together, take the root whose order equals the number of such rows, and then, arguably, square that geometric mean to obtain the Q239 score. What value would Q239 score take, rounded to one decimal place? 13.3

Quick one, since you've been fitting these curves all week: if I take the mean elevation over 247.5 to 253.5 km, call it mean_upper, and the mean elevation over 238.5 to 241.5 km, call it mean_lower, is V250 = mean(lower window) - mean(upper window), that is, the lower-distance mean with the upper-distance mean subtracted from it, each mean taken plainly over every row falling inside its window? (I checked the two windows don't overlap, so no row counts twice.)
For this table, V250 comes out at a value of -0.55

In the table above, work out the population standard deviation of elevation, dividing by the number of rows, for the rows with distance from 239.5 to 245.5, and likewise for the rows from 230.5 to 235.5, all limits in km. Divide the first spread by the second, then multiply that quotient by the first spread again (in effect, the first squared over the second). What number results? 3.6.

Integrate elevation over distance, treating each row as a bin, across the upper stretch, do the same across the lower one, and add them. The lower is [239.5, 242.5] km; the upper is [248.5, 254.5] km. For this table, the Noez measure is 36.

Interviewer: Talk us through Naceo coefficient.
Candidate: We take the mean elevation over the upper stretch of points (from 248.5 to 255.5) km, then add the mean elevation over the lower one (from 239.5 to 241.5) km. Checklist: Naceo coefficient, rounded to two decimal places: 7.86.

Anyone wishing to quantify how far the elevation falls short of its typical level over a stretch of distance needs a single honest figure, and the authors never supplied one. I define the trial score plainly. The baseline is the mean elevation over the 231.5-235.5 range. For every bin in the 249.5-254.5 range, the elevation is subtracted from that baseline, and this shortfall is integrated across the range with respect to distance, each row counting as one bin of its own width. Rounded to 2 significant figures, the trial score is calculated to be -3.2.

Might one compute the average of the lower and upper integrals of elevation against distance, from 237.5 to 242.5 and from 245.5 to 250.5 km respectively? 19.7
